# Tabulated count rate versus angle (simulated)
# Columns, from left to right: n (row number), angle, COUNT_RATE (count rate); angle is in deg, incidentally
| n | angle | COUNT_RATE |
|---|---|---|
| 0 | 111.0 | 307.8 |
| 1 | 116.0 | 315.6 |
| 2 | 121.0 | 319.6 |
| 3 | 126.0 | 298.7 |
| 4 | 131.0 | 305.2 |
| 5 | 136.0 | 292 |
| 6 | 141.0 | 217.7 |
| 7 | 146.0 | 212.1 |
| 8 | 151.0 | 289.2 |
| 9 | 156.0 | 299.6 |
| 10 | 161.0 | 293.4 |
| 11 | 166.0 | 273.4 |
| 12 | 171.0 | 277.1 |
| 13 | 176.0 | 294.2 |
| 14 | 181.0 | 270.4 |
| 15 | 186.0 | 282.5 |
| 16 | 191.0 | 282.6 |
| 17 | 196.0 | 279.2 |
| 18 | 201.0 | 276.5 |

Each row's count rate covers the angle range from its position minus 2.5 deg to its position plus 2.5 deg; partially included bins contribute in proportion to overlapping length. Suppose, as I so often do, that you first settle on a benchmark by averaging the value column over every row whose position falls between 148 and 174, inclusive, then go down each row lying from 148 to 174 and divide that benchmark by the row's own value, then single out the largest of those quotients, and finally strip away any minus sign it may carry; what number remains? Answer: 1.0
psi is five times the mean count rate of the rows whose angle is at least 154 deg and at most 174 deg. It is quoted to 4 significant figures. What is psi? 1429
